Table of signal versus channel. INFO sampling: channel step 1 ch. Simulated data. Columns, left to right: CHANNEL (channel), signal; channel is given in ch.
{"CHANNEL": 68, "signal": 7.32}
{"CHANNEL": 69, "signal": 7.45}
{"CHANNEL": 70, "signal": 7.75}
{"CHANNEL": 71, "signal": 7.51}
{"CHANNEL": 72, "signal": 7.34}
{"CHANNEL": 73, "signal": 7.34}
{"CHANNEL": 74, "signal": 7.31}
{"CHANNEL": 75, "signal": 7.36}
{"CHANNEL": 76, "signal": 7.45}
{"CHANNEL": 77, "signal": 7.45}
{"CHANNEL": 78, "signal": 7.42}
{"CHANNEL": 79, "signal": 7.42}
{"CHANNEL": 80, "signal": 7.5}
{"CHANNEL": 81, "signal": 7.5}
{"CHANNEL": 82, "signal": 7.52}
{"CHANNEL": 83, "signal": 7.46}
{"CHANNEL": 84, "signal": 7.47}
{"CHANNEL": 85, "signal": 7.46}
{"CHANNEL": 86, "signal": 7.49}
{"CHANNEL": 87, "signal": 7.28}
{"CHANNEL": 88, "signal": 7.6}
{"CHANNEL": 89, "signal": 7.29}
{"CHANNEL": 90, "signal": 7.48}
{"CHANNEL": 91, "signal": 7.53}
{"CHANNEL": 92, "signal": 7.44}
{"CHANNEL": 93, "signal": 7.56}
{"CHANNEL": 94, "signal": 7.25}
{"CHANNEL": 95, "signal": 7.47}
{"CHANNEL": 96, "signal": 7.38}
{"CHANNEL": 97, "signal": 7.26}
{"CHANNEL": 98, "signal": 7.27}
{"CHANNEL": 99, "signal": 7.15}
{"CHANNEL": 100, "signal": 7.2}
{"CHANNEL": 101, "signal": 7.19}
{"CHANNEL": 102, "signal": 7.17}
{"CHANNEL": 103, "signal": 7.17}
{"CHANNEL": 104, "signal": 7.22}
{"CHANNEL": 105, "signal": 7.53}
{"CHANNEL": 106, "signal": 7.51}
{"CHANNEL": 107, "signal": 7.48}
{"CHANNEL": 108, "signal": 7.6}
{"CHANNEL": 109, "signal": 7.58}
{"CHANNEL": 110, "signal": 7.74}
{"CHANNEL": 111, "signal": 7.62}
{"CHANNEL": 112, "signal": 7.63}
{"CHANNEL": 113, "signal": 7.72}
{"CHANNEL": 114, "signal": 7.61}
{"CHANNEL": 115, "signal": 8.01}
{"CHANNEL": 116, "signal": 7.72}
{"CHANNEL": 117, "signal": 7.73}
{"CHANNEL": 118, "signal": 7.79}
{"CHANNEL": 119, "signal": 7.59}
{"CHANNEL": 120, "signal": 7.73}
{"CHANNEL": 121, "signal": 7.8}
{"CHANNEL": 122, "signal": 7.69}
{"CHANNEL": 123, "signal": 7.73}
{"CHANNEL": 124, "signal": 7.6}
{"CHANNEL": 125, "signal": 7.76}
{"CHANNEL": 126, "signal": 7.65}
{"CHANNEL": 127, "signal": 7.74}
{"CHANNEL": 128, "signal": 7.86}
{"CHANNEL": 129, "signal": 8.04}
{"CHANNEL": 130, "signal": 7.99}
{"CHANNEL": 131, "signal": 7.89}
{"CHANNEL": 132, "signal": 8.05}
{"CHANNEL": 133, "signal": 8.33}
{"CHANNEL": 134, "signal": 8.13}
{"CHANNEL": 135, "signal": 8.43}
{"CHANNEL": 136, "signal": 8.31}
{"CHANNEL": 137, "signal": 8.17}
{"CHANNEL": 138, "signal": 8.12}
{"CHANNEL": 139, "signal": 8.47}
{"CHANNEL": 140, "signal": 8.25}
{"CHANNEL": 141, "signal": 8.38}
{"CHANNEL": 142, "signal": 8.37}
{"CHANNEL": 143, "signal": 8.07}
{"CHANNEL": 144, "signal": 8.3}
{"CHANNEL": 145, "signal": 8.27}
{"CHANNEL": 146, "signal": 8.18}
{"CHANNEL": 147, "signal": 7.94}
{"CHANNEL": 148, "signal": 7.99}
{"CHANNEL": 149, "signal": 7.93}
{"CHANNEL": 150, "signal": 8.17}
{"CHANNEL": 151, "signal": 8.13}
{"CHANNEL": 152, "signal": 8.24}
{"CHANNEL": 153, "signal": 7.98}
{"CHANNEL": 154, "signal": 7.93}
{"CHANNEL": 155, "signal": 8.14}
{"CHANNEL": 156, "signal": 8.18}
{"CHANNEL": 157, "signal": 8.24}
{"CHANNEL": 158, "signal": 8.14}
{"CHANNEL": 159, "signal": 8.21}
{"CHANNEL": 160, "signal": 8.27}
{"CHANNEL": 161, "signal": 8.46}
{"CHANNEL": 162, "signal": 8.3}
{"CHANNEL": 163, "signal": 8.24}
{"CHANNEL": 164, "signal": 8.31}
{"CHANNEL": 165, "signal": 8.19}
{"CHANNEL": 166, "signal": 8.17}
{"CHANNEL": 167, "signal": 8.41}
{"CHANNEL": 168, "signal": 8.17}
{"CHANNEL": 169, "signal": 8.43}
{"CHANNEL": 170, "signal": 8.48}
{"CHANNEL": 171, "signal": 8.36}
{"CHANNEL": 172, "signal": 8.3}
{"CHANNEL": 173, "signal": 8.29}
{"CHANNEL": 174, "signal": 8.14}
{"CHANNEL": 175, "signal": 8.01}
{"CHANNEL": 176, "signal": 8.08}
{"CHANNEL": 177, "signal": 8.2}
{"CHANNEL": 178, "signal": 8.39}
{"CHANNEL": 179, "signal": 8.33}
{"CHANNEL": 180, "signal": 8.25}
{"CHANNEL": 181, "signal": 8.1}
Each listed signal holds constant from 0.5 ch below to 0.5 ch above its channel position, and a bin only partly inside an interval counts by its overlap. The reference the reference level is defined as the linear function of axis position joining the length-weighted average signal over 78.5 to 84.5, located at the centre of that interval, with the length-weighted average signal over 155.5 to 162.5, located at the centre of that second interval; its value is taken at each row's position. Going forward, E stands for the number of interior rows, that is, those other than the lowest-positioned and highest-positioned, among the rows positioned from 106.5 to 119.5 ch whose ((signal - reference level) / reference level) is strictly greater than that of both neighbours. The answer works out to 5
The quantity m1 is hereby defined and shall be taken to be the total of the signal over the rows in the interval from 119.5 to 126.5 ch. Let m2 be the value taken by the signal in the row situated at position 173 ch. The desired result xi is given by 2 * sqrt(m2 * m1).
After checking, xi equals 42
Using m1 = 54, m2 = 8.29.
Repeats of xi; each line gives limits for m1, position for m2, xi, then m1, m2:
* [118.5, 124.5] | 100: 36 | 46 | 7.2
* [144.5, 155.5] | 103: 50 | 89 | 7.17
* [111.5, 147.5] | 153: 96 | 287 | 7.98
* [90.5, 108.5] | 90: 63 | 132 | 7.48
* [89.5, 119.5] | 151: 85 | 225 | 8.13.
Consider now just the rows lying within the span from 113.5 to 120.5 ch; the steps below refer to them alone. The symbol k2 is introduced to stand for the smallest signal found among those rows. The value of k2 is 7.59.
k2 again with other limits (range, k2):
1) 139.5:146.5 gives 8.07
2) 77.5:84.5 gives 7.42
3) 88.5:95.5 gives 7.25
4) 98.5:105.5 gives 7.15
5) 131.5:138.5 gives 8.05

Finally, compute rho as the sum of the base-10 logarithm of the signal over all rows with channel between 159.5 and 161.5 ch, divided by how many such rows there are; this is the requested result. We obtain 0.922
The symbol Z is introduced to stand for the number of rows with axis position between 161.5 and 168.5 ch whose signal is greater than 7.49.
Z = 7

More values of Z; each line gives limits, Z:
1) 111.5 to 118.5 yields 7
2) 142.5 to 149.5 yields 7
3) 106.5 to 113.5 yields 6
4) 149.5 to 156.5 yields 7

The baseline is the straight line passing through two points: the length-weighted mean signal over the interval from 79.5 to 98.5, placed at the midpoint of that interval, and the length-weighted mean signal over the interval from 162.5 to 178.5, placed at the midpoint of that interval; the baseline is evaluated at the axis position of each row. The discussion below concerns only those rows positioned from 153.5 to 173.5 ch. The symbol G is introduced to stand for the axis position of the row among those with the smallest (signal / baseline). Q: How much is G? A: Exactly 154 ch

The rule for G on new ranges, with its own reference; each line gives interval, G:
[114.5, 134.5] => 124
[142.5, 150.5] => 149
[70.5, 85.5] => 74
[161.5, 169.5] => 168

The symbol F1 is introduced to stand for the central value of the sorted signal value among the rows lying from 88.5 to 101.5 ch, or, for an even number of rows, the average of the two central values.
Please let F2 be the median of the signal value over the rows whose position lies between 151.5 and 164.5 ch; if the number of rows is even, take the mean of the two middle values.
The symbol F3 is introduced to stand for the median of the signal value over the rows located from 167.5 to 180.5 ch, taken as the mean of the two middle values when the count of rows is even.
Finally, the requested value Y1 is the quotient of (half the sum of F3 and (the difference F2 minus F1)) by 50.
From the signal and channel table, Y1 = 0.092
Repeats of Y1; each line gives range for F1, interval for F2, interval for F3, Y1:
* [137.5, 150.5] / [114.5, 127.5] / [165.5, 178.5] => 0.078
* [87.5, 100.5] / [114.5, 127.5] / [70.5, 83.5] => 0.078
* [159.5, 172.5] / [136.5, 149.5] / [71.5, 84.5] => 0.073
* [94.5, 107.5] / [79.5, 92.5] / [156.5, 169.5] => 0.085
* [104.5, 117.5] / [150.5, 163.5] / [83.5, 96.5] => 0.081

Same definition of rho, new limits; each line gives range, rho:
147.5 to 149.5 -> 0.901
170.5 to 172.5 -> 0.921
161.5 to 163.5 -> 0.918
